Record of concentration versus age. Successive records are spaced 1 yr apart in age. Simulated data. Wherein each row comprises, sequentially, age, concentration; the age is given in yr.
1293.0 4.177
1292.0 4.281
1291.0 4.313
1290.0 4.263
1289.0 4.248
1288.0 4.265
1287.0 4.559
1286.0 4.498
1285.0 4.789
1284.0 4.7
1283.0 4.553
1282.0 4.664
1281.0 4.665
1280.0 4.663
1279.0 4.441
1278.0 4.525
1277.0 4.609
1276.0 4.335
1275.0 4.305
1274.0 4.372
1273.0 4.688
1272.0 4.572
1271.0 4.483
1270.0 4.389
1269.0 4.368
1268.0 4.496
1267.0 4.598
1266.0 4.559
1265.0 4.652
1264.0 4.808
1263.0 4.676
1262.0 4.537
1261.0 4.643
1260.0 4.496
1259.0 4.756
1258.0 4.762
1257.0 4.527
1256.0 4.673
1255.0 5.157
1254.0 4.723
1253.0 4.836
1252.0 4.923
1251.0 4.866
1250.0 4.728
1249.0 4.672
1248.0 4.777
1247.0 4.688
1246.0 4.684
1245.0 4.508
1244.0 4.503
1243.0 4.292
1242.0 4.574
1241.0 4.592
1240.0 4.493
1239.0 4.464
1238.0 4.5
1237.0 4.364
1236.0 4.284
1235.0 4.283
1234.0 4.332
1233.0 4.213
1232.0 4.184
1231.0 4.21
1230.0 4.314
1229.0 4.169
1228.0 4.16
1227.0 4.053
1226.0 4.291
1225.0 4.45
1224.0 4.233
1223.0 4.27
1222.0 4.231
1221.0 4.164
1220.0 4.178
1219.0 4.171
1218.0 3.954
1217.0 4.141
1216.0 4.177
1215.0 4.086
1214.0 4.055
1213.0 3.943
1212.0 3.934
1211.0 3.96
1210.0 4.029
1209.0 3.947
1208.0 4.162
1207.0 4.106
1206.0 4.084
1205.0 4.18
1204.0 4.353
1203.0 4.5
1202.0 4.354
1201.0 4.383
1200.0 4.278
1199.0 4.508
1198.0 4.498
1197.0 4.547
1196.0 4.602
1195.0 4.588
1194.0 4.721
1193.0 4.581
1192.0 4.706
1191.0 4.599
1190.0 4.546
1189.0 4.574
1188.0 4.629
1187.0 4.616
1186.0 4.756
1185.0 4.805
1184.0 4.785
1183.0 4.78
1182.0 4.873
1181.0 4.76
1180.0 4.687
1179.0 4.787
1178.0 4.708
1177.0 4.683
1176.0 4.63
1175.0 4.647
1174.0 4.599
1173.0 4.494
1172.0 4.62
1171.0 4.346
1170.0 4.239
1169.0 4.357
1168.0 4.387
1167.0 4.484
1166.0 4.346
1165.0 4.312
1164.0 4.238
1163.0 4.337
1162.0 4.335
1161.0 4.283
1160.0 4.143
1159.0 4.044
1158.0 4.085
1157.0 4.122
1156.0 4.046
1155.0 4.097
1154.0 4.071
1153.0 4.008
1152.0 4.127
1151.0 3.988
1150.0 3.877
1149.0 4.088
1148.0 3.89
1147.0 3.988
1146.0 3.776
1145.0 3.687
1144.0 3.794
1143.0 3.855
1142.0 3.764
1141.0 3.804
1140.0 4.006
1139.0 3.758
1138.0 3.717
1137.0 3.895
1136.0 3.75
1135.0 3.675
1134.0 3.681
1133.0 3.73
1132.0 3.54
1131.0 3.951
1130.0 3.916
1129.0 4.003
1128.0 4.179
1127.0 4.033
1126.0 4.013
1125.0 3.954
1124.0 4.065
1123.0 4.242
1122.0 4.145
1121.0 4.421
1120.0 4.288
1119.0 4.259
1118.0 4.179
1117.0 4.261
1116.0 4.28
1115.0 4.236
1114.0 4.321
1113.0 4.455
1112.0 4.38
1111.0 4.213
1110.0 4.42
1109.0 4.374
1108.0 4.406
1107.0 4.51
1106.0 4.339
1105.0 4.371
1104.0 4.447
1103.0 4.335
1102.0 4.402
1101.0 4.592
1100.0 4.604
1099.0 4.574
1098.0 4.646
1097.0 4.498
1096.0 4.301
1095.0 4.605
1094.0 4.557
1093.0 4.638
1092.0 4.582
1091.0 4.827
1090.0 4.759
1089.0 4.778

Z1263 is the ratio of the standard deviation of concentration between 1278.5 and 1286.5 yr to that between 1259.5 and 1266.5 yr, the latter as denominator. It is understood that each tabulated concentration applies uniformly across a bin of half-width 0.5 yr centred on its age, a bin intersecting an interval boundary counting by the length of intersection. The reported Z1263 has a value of 1.1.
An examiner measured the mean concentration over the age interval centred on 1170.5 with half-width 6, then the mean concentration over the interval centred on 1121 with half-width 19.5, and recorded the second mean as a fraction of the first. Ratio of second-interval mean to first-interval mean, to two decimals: 0.93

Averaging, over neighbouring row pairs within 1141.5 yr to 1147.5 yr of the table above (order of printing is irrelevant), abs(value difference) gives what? 0.112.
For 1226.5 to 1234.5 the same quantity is 0.077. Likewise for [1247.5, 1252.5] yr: 0.089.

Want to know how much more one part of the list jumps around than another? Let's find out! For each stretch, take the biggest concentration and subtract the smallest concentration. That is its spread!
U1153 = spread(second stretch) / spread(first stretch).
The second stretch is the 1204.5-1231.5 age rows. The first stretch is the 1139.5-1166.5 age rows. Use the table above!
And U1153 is 0.78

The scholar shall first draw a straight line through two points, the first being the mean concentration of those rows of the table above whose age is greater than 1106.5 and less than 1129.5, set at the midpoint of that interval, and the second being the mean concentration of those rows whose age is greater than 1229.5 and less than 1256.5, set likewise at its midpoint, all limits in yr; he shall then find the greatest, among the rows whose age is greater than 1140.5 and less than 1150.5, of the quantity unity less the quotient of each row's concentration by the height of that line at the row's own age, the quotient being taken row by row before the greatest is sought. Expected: 0.14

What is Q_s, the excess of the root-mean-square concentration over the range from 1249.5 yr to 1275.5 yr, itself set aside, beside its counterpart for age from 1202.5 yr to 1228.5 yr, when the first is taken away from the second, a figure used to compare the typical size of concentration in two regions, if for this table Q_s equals -0.49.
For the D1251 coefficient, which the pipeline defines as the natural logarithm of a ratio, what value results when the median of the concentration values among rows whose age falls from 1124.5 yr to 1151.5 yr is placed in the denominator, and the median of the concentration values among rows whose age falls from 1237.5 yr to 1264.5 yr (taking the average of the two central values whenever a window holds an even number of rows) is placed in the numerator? 0.187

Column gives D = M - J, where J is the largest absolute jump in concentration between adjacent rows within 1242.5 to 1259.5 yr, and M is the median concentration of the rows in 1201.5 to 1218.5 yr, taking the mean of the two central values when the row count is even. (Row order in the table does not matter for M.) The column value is 3.6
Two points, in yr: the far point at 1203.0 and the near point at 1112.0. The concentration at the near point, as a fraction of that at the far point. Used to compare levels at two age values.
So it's 0.97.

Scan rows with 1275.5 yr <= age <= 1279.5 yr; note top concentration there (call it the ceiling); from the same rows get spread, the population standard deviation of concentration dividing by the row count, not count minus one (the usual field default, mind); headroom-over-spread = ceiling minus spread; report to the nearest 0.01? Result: 4.51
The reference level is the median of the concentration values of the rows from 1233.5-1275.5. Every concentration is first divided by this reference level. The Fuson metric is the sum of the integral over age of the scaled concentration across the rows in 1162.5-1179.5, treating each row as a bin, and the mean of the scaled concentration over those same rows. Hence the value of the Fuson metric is 17.6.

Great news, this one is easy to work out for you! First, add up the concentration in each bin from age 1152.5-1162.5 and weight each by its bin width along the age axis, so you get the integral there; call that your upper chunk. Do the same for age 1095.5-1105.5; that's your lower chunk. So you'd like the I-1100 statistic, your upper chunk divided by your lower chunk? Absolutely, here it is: 0.92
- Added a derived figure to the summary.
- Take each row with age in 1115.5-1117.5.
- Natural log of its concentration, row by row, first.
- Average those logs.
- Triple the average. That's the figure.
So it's 4.36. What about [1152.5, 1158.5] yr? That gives 4.21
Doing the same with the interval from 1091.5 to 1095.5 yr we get 4.58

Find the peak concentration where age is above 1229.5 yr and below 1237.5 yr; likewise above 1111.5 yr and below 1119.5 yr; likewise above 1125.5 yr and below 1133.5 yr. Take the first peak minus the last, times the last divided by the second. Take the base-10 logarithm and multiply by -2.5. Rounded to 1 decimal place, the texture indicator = 1.9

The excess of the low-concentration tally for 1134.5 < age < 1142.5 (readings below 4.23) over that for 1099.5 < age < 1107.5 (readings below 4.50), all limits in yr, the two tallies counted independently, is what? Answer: 3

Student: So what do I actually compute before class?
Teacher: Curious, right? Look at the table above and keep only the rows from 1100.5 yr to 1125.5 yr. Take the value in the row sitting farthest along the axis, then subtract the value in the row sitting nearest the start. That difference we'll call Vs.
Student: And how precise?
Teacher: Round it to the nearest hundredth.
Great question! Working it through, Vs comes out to -0.64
